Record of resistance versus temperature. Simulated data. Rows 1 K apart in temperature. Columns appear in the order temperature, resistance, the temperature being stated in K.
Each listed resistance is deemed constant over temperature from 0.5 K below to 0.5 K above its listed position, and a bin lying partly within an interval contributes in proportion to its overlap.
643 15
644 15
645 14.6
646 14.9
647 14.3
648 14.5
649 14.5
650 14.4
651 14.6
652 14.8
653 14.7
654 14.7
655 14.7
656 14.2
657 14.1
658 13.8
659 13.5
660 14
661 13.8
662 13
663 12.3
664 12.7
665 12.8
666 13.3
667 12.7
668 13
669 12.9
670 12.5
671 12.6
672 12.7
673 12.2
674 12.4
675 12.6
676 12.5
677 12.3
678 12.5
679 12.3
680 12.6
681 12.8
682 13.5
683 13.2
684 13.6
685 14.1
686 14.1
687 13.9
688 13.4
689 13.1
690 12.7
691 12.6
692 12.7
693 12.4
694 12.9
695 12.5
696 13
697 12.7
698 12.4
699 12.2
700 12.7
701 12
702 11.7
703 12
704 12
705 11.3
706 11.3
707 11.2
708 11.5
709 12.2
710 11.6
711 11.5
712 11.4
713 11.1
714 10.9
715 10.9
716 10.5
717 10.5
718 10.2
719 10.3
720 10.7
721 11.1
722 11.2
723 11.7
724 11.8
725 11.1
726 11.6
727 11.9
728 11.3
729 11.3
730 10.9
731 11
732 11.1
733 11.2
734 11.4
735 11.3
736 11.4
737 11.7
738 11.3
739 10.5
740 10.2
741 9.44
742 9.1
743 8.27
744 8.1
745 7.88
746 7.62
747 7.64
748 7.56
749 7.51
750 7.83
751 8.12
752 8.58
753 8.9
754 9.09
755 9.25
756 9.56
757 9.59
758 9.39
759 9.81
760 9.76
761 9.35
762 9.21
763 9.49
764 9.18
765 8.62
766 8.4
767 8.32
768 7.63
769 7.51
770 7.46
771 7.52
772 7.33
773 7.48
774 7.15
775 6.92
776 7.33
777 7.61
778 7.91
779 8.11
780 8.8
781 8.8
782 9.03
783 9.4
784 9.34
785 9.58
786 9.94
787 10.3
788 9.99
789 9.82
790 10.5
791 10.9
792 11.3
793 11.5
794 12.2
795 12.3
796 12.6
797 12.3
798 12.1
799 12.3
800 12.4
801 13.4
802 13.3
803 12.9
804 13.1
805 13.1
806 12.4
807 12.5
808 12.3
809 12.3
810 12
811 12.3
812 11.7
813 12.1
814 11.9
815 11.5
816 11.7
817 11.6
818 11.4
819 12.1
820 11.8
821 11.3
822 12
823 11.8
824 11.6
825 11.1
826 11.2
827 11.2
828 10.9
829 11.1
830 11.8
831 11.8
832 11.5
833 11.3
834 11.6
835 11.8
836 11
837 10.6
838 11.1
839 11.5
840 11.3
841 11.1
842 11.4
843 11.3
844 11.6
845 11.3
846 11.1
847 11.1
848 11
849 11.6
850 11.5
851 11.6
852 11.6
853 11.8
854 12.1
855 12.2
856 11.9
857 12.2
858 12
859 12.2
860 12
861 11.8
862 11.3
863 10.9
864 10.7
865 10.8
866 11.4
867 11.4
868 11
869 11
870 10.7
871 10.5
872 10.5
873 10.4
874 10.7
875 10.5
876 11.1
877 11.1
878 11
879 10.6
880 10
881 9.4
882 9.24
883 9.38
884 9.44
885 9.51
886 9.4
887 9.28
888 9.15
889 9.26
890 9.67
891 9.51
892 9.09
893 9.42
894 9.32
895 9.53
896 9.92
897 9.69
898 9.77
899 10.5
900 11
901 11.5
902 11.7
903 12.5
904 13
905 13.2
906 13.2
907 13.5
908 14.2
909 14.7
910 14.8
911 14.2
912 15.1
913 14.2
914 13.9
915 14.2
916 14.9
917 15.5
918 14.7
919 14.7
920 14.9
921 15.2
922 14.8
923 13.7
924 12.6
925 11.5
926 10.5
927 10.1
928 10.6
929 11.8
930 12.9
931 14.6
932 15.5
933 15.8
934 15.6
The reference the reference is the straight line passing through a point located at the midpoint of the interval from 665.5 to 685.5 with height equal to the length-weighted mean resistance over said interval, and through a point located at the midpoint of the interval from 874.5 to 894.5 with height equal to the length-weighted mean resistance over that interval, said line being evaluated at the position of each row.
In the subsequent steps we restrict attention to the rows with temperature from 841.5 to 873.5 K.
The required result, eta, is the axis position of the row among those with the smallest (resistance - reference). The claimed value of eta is 873 K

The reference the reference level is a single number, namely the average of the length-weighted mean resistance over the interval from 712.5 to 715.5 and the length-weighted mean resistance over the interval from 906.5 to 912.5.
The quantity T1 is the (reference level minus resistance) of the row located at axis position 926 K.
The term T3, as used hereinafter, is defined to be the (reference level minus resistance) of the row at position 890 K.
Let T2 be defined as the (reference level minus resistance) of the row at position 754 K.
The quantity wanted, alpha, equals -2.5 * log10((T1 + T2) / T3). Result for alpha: -0.7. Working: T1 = 2.2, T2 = 4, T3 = 3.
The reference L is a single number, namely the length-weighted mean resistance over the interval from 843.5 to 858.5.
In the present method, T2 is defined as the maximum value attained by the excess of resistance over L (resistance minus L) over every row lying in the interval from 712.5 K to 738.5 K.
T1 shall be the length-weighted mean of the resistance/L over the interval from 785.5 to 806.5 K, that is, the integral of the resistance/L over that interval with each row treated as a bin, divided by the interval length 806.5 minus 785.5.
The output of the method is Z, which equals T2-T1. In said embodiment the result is -0.8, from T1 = 1.02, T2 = 0.3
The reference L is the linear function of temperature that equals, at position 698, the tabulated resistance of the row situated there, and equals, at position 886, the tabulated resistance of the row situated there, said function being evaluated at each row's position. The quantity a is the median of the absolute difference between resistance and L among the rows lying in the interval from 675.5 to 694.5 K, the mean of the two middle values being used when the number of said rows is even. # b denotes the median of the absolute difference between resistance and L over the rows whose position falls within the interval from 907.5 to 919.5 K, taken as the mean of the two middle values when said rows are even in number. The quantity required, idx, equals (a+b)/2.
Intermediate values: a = 0.4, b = 5.7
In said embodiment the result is 3.1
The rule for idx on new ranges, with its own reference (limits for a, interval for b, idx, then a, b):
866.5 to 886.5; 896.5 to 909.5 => 2.1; 0.9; 3.4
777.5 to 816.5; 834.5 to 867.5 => 1.5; 1.5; 1.5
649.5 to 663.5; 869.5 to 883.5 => 1.0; 1.1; 0.9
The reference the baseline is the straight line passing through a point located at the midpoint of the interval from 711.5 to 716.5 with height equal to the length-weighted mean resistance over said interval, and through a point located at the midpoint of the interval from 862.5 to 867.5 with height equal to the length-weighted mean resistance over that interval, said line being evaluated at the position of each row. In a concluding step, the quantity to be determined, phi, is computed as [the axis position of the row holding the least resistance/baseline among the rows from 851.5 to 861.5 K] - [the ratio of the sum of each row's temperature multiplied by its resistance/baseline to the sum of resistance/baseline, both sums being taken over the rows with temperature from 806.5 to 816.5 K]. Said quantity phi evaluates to 40.6 K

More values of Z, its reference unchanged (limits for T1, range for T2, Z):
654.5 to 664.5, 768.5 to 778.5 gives -4.9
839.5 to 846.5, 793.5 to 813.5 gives 0.8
